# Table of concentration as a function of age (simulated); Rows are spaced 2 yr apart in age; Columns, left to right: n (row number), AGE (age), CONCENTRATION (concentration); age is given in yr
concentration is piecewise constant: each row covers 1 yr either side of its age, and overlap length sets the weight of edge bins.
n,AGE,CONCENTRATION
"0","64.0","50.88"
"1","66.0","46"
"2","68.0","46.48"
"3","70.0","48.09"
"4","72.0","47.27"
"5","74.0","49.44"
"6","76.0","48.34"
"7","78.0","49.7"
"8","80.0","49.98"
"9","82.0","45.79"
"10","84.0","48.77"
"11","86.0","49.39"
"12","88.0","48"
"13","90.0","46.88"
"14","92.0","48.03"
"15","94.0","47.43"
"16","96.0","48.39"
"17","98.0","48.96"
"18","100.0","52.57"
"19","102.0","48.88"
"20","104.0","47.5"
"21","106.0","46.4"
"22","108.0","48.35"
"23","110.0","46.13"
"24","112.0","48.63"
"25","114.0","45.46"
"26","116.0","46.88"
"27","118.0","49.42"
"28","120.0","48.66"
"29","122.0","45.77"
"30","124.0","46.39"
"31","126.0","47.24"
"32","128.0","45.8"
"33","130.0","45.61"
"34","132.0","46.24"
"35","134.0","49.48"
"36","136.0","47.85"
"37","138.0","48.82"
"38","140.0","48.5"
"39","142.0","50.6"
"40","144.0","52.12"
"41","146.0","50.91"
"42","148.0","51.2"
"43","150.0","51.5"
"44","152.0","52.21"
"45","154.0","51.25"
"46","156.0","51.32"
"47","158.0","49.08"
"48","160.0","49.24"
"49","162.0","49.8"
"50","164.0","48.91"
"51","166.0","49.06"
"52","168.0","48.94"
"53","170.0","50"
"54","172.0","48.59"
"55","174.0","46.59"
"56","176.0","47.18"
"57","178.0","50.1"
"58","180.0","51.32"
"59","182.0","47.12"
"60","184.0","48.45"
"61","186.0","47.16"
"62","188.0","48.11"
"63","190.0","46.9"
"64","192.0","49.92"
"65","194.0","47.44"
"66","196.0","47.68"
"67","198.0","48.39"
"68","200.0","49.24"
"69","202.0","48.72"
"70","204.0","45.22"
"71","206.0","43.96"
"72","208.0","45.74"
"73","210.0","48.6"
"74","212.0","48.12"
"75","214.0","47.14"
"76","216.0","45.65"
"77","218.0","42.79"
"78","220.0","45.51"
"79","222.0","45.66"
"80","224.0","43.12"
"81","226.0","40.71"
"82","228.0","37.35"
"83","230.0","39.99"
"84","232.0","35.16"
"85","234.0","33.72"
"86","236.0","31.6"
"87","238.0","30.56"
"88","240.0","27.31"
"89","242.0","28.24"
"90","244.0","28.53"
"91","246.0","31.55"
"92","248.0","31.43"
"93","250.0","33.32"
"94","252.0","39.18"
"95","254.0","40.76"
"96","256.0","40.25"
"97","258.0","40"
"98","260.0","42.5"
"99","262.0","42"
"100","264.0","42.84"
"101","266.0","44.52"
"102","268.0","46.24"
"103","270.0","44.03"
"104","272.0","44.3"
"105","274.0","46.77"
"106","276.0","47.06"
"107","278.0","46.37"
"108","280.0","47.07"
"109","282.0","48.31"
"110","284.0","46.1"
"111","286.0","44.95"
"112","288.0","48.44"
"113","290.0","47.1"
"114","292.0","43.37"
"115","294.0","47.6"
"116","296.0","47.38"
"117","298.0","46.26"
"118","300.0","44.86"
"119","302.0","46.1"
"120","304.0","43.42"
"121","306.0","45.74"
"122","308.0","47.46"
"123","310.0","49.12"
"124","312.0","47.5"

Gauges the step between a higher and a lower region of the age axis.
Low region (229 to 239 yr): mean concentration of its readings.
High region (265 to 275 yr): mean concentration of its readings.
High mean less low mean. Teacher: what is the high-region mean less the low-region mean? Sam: 11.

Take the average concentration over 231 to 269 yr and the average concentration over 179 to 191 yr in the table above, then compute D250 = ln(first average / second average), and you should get -0.28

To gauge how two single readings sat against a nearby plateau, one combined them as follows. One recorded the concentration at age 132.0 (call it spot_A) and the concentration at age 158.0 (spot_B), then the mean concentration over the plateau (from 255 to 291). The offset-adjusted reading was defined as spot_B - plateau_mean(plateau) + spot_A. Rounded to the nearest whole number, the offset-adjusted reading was 50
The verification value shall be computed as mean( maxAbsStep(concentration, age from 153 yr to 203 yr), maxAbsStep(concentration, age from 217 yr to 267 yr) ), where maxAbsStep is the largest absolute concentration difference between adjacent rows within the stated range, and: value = 5.0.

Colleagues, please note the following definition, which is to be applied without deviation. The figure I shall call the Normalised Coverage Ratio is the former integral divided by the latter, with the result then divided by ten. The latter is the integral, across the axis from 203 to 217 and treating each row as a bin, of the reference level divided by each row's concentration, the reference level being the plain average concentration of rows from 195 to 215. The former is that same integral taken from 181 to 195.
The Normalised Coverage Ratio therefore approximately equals 0.097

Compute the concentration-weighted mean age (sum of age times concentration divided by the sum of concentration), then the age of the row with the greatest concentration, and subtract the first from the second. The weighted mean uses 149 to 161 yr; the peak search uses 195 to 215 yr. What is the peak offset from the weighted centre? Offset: 45.1 yr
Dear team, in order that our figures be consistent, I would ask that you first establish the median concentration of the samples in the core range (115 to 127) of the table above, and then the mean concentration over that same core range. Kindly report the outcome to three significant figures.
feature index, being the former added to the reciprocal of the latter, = 47.1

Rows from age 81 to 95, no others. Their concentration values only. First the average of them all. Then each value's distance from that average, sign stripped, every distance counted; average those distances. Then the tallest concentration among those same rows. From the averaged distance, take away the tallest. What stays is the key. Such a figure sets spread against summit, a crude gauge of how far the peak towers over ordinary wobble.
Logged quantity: -48.5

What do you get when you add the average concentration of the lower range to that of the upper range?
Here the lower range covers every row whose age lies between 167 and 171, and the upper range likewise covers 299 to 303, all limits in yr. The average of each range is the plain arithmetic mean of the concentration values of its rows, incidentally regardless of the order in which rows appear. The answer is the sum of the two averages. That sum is 95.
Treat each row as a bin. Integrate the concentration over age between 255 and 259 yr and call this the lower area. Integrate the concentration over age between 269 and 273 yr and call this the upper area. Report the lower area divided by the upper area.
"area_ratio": 0.91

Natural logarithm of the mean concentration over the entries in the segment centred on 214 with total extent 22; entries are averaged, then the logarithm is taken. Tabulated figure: 3.82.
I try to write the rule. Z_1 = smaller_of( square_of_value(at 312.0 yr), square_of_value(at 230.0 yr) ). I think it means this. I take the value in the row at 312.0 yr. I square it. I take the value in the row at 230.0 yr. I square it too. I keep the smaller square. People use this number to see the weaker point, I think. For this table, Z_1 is 1599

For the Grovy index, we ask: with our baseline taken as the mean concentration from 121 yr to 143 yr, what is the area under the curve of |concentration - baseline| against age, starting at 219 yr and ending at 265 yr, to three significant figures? 482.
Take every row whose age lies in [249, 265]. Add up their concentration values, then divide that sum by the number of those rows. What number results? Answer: 40.1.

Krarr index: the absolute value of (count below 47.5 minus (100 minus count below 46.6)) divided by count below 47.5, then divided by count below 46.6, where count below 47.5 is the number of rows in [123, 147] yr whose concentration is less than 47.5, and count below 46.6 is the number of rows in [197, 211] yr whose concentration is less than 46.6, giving 6.1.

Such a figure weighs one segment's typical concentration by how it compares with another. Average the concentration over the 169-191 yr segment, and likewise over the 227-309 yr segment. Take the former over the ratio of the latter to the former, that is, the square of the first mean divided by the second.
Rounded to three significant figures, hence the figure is 56.7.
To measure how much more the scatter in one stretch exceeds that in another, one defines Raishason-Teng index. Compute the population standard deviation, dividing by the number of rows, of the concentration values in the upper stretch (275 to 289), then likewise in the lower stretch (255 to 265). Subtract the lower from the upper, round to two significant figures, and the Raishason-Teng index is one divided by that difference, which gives -35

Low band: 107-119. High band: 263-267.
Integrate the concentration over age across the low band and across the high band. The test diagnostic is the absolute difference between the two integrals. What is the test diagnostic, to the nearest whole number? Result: 395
